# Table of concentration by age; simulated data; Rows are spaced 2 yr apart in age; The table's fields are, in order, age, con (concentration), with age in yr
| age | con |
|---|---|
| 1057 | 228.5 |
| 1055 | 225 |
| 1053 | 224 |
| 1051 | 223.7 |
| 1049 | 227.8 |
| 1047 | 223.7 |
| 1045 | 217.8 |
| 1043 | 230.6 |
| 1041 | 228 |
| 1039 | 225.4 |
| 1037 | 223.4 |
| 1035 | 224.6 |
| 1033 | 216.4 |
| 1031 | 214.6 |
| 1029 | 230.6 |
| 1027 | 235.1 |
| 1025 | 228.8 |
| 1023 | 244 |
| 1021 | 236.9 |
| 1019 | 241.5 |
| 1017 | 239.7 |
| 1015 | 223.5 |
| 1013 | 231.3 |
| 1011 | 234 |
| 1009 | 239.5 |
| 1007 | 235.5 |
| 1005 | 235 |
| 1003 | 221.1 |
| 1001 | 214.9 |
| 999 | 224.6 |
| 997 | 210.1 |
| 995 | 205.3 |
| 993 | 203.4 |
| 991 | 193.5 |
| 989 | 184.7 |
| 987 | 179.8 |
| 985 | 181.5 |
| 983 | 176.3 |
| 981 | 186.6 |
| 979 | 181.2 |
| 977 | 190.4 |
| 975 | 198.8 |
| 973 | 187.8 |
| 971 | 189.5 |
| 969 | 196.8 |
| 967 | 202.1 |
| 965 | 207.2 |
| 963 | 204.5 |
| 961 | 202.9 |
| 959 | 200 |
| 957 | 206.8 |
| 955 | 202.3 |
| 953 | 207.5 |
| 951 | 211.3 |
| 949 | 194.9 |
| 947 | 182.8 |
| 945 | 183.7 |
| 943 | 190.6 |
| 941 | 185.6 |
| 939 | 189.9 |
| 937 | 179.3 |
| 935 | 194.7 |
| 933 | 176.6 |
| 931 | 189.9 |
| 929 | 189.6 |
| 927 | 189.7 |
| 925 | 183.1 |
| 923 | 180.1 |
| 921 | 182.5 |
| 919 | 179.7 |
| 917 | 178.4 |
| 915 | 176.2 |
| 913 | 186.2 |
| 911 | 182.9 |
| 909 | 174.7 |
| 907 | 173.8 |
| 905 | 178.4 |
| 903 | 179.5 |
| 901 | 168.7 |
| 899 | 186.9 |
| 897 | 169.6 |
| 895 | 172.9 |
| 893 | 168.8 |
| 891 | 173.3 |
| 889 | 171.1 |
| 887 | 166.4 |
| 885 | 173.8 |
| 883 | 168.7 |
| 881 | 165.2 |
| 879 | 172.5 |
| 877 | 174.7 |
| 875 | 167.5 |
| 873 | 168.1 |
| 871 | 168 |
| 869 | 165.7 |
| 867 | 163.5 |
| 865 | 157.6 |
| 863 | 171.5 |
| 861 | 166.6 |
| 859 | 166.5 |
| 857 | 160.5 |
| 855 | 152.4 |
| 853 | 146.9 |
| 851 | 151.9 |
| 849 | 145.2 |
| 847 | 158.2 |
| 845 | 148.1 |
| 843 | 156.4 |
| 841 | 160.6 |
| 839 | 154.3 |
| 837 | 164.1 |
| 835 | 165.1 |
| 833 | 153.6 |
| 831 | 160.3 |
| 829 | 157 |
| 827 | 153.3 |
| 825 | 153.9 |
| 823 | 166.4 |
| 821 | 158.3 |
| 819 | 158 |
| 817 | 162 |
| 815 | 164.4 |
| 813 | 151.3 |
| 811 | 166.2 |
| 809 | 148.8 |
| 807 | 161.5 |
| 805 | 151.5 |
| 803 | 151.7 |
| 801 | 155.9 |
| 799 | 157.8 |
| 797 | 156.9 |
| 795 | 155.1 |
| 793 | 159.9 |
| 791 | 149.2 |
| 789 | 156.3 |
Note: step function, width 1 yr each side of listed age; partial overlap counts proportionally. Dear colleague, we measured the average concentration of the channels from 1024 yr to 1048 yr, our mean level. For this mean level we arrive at 225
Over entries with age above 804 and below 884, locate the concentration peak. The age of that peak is 877 yr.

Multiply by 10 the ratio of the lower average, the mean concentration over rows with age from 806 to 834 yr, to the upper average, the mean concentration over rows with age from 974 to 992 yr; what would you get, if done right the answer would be 8.51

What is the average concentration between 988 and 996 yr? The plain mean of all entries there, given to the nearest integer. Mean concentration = 197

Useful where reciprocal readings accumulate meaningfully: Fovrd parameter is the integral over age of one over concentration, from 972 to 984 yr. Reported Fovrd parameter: 0.064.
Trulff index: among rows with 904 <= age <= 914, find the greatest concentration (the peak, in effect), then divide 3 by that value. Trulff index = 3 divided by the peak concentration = 0.016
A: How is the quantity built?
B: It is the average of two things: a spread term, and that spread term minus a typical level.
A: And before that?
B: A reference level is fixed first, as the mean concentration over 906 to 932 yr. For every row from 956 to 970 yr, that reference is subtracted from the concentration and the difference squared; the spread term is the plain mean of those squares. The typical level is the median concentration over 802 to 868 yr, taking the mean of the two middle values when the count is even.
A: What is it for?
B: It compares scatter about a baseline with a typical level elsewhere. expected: 367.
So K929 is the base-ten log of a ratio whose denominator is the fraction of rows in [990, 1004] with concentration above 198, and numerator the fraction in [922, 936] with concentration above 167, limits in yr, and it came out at 0.1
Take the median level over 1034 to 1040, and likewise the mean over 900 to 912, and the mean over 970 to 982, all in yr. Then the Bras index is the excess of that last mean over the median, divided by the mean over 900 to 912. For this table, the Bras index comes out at -0.20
